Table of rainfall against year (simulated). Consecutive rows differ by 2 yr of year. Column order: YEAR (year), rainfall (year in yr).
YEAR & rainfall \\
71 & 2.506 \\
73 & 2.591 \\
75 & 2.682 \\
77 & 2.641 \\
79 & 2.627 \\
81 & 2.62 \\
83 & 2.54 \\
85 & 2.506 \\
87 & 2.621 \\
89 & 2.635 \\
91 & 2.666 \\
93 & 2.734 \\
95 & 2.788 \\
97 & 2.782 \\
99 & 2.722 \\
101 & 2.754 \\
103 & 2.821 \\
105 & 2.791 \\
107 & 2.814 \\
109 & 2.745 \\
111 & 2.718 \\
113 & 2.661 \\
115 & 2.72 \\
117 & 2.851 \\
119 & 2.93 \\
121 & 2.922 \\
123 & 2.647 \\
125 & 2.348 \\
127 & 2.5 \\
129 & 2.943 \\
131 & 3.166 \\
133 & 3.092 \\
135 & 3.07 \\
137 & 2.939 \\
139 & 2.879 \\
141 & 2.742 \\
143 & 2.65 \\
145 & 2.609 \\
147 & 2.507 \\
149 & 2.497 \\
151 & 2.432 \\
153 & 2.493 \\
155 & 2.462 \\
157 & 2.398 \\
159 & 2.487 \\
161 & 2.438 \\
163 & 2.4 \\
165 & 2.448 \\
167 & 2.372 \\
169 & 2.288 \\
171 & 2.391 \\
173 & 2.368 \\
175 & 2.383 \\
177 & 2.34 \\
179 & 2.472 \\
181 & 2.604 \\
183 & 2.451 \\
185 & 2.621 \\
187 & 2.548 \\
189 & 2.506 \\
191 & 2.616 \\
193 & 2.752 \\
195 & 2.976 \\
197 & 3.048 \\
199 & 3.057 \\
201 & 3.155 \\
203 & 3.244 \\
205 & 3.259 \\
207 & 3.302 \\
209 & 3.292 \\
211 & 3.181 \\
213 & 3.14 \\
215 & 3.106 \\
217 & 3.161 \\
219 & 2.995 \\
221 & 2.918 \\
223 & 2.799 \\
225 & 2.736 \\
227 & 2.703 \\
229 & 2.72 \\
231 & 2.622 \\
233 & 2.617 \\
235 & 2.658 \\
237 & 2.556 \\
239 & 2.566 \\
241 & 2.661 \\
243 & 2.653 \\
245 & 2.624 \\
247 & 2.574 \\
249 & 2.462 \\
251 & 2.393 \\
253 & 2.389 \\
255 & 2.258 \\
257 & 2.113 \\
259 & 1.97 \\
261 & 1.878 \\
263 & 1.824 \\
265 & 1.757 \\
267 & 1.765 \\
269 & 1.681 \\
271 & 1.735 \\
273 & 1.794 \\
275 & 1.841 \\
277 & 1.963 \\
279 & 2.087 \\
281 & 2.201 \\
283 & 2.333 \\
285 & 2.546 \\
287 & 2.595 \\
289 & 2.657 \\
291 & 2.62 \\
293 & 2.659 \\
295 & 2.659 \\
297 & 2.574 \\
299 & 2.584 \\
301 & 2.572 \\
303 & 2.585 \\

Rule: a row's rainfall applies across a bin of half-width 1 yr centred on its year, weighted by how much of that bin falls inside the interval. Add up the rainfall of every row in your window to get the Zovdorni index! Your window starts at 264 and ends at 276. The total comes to 11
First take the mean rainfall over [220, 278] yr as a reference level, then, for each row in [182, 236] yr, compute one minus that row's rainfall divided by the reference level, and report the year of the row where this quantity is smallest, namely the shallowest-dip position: 207 yr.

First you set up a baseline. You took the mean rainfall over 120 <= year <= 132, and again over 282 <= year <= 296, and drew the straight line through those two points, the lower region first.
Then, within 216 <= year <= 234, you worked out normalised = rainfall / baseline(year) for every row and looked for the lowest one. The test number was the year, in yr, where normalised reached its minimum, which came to 233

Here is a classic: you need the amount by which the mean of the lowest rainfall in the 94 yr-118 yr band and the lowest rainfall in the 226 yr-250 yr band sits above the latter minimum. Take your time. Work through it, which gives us 0.10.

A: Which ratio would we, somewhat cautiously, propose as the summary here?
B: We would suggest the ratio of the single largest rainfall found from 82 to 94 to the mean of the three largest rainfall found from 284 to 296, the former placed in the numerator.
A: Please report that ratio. 1.03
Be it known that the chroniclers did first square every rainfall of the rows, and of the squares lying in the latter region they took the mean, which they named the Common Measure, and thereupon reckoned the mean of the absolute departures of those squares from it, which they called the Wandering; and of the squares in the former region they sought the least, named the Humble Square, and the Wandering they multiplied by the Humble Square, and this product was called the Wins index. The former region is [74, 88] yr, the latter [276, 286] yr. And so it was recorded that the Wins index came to 4.9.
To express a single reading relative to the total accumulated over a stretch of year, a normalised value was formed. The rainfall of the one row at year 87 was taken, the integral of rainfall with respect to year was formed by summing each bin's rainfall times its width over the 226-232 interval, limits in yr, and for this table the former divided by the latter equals 0.16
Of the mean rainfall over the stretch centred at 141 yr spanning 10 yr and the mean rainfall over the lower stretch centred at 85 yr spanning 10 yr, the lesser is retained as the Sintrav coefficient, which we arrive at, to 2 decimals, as 2.58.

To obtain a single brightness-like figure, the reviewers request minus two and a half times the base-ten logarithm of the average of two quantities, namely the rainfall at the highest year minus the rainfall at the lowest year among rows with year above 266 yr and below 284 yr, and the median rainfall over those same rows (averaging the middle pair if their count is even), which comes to -0.20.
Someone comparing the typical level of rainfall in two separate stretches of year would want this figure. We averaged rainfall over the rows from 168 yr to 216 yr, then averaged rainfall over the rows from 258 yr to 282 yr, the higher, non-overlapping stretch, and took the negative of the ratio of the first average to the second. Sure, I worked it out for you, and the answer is -1.49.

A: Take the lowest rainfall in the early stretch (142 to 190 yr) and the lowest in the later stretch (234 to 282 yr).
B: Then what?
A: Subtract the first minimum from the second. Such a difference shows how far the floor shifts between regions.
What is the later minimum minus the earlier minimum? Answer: -0.61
